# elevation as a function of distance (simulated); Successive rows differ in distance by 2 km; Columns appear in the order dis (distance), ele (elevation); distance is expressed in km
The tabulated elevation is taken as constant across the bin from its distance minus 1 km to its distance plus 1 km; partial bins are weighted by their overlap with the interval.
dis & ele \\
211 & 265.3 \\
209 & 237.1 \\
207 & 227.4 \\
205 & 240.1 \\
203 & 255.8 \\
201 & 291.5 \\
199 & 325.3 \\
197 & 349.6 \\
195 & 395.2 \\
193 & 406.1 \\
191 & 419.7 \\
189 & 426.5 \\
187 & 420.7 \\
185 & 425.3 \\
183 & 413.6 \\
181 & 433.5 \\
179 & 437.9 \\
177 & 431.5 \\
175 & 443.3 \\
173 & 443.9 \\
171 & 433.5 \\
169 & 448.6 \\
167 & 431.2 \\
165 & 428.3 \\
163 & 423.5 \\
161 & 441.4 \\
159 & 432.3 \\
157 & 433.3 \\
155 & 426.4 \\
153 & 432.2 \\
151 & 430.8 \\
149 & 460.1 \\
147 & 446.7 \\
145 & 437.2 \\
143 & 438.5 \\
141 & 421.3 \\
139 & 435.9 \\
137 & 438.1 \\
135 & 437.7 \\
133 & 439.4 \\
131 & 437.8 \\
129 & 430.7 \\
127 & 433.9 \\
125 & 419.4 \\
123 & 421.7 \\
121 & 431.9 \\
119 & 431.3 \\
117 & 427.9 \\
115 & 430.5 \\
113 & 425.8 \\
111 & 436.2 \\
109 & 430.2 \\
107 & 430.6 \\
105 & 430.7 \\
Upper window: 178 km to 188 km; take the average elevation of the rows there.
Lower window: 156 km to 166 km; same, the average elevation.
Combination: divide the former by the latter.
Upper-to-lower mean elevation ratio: 0.99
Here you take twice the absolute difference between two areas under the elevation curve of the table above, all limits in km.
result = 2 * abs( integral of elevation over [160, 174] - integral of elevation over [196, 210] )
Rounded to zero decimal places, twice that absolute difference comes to 4494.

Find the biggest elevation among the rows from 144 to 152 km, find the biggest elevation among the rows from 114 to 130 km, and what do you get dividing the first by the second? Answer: 1.06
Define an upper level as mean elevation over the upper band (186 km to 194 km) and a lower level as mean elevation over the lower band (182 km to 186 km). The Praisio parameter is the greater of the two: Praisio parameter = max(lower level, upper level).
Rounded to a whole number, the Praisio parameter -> 419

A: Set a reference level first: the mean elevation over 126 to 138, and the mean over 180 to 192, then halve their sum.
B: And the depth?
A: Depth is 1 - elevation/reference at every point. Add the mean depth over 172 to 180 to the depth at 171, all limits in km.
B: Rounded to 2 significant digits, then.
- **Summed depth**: -0.031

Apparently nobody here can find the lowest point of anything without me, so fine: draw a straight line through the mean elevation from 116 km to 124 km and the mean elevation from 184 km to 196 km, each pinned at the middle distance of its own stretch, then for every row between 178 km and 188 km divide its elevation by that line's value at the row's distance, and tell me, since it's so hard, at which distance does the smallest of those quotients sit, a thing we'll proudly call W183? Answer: 183 km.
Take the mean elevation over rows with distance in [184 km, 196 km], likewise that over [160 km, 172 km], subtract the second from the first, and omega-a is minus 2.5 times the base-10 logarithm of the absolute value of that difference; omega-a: -3.2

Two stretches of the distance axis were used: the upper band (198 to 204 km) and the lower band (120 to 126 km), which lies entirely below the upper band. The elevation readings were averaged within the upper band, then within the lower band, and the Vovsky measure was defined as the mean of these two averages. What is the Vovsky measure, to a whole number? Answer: 358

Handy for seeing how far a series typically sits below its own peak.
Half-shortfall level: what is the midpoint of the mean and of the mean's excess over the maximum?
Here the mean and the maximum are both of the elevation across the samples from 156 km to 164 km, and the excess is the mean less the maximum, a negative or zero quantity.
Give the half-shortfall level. 212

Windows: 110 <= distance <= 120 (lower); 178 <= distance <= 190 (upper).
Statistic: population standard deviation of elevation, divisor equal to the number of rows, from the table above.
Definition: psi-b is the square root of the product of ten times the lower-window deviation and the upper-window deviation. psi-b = 17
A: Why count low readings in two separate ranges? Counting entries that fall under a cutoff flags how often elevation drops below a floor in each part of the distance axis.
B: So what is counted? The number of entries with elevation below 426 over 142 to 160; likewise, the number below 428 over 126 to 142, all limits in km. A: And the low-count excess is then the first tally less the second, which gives -1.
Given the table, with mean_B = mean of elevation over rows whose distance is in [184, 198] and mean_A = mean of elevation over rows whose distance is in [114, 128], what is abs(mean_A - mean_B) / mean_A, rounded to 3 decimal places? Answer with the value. 0.051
